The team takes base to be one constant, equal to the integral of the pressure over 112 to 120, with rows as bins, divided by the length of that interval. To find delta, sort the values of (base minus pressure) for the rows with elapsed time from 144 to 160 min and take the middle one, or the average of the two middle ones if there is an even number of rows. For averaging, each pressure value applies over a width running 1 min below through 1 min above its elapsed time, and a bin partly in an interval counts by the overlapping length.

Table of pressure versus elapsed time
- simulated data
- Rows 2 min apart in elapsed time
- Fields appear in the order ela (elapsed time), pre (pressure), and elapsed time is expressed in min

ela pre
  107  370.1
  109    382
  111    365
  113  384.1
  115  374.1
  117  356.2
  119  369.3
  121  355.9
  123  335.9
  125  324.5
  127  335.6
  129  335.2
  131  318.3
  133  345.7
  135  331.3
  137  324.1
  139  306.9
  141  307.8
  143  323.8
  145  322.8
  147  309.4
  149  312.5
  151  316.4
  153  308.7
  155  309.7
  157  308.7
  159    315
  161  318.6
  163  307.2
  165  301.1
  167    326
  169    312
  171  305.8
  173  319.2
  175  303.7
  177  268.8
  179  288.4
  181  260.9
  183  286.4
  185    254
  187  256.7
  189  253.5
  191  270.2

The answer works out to 60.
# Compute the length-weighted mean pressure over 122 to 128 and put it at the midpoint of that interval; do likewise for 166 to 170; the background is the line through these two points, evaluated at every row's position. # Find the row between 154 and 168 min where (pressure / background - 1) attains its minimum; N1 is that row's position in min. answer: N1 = 165 min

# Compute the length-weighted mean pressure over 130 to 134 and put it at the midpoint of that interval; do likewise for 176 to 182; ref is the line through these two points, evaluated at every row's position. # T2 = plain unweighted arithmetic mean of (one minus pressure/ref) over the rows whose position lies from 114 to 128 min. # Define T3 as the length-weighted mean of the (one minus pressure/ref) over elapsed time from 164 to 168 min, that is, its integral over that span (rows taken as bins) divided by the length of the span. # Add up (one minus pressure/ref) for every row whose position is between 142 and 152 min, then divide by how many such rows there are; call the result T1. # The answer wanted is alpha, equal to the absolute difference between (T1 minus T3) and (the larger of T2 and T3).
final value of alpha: 0.08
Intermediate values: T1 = -0.01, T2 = -0.012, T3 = -0.08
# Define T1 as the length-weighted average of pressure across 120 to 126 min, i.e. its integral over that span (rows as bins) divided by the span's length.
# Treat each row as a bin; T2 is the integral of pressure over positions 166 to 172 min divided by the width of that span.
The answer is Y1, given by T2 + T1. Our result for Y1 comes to 653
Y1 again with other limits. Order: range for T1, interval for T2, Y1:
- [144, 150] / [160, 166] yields 624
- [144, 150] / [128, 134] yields 648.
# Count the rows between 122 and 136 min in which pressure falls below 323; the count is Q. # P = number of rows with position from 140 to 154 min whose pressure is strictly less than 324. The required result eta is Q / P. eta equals 0.1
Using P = 7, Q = 1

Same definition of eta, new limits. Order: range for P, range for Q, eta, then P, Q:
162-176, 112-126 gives 0.0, 6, 0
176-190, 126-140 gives 0.3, 7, 2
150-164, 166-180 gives 0.9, 7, 6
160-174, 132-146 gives 0.5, 6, 3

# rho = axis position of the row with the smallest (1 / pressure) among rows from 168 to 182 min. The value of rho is 173 min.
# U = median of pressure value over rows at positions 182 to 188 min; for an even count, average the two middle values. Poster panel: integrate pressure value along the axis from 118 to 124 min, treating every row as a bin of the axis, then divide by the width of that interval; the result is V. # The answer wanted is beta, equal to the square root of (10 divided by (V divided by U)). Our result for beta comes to 2.7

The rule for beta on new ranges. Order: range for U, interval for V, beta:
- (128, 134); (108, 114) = 3.0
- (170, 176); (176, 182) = 3.3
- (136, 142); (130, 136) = 3.0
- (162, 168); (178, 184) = 3.3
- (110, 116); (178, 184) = 3.7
